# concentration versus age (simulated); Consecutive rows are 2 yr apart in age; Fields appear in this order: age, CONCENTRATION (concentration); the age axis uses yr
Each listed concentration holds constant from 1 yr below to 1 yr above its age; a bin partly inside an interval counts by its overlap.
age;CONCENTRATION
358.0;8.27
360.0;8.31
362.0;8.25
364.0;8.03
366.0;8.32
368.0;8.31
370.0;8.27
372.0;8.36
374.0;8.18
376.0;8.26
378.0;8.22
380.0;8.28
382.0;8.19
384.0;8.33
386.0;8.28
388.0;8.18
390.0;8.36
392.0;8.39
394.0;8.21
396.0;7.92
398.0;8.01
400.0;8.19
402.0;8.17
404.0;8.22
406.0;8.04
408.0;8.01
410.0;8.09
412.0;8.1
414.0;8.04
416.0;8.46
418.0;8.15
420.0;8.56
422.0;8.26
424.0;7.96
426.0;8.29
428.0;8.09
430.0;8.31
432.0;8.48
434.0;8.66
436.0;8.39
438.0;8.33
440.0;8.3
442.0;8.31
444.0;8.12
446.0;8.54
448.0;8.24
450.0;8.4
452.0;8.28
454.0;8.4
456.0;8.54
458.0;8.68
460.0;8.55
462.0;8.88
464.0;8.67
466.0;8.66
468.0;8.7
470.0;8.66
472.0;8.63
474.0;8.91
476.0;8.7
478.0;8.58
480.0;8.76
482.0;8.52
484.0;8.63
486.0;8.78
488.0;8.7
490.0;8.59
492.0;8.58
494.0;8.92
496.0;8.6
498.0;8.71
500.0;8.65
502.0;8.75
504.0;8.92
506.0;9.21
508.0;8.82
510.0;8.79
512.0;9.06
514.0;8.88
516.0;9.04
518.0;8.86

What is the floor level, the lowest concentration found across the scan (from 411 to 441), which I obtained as 7.96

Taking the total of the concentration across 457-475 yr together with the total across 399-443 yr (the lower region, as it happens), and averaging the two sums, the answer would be 130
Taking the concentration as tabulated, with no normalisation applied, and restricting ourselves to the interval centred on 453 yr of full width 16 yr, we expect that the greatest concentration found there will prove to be 8.68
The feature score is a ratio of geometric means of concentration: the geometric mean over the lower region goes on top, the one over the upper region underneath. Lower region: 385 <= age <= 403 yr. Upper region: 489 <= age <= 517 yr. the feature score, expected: 0.928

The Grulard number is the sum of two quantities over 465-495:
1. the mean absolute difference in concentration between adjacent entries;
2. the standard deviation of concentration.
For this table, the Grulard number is 0.25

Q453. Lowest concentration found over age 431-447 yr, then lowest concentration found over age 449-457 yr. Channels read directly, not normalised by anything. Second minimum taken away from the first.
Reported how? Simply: -0.16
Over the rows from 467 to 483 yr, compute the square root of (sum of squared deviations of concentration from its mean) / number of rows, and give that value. 0.111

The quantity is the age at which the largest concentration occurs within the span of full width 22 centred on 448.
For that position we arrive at 458.0 yr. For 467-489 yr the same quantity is 474.0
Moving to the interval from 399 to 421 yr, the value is 420.0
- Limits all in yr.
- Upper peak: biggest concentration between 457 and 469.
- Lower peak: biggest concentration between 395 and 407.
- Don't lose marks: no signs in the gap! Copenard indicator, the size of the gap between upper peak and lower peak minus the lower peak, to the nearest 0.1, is -7.6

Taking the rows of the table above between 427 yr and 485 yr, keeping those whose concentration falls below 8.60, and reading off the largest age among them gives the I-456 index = 482.0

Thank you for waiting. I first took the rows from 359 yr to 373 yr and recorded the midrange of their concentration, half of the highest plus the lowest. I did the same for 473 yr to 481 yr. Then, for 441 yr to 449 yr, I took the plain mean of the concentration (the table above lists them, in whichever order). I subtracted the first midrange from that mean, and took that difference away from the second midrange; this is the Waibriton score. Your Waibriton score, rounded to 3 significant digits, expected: 8.64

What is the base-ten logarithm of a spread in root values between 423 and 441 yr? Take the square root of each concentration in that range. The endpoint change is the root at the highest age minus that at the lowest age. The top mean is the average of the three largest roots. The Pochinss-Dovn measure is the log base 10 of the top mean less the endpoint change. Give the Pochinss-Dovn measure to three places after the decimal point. 0.456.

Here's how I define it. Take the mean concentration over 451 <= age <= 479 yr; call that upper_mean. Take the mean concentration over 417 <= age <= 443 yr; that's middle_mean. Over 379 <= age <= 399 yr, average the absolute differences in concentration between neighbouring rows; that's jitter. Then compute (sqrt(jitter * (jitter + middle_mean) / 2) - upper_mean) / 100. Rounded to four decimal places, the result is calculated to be -0.0790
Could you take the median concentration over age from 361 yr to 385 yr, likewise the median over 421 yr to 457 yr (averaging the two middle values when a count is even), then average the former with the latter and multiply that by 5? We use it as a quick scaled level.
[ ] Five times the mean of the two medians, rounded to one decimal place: 41.4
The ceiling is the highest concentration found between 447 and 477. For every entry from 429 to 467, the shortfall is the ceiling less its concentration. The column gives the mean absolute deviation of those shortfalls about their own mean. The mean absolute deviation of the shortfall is 0.16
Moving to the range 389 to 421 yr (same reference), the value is 0.14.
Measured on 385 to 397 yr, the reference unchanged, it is 0.12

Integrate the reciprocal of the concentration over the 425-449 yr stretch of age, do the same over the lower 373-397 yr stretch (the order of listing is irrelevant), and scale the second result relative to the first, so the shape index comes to 1.013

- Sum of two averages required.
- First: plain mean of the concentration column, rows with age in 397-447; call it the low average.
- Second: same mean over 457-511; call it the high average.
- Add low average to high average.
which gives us 17.0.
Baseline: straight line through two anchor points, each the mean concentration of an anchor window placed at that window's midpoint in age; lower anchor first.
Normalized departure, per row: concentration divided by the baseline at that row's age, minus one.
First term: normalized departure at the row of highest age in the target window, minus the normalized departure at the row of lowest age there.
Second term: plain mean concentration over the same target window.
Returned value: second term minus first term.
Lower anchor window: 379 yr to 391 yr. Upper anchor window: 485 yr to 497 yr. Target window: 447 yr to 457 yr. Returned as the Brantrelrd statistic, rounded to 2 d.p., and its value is 8.34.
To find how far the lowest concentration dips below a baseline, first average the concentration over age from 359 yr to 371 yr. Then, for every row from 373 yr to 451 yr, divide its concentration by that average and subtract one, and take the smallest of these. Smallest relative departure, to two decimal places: -0.04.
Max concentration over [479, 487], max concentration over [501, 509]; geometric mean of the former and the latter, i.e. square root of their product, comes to 9.0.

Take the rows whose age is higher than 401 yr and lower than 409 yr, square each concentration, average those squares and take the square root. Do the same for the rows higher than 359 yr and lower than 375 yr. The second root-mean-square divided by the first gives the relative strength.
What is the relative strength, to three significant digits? 1.02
